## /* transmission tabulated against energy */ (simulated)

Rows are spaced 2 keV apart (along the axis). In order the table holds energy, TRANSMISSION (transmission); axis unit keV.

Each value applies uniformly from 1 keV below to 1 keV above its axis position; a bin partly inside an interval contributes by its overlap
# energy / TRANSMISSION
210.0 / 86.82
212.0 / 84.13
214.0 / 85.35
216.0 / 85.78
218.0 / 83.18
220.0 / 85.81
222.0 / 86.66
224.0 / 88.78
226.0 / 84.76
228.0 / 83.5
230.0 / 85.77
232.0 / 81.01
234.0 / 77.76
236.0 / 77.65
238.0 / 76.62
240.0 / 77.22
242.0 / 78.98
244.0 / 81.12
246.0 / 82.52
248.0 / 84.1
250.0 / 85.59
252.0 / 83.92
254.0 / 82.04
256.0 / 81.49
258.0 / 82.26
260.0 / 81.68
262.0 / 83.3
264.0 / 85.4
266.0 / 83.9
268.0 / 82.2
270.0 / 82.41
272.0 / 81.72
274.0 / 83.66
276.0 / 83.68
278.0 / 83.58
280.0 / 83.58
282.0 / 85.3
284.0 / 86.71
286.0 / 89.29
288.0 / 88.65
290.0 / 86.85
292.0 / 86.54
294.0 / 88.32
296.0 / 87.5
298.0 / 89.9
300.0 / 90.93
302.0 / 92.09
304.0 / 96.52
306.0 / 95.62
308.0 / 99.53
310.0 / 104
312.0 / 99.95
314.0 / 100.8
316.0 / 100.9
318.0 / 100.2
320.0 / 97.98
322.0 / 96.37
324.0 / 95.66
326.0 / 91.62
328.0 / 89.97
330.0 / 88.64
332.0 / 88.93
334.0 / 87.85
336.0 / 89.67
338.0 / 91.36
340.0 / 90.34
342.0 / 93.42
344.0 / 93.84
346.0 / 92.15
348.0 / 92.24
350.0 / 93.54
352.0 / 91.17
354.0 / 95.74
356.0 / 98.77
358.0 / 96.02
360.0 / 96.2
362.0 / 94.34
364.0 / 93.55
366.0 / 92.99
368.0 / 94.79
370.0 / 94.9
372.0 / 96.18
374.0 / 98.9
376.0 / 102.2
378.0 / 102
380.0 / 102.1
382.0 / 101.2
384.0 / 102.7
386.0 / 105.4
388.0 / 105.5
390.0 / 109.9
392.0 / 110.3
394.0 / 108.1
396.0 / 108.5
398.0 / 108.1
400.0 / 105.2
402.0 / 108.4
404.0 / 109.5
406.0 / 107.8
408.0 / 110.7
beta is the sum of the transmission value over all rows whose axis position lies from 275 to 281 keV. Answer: 251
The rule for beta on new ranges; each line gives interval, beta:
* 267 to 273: 246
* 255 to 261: 245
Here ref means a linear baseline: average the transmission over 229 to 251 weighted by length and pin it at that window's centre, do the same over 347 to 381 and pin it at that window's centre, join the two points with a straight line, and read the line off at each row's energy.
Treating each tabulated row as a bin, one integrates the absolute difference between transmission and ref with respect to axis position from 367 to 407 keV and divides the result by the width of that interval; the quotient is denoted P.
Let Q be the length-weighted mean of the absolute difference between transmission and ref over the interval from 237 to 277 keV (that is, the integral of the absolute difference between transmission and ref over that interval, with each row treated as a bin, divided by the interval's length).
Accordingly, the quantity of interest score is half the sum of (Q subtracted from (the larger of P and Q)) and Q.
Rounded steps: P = 5.5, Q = 1.7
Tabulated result 2.75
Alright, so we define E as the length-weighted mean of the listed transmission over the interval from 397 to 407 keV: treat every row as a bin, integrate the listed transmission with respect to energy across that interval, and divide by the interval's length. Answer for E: 108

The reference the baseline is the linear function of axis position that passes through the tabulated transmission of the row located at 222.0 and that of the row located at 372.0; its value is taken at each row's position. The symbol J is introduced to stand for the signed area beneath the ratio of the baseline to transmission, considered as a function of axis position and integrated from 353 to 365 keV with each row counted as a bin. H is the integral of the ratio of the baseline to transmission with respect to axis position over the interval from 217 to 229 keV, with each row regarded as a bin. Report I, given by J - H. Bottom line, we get -0.2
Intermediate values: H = 12.2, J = 12.0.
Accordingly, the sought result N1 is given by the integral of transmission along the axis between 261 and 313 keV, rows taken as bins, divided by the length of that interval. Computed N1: 89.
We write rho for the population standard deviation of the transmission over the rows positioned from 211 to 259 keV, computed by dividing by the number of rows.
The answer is 3.2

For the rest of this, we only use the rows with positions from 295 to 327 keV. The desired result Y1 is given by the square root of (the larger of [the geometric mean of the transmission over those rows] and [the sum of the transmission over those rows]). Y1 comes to 39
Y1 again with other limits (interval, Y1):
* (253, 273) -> 29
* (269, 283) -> 24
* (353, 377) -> 34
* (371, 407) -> 43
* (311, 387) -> 60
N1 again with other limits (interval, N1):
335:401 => 99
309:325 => 99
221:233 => 85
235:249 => 80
